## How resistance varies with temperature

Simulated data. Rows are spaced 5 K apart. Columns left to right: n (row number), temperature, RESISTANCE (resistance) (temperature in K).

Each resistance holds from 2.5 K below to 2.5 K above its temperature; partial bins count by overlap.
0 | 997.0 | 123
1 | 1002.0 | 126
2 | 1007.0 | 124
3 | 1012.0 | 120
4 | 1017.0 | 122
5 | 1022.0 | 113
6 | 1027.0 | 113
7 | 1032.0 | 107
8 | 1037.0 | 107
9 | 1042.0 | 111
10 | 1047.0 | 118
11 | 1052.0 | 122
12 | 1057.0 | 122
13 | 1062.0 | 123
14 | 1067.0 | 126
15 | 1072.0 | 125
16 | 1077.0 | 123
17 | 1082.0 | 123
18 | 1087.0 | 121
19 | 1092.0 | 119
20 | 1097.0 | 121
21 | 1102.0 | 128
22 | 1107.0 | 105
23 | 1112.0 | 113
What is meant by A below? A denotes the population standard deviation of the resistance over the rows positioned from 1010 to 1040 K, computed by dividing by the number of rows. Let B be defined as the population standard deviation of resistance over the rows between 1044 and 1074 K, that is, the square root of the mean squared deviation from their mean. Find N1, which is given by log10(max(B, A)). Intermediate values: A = 5.8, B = 2.6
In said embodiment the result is 0.76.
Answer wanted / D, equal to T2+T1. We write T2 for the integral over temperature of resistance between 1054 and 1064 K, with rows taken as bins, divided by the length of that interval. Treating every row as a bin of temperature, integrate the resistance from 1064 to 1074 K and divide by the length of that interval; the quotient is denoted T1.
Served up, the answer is 248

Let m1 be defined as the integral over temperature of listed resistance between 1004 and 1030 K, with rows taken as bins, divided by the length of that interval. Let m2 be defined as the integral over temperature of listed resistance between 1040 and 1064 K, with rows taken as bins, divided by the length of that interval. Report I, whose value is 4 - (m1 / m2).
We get 3.01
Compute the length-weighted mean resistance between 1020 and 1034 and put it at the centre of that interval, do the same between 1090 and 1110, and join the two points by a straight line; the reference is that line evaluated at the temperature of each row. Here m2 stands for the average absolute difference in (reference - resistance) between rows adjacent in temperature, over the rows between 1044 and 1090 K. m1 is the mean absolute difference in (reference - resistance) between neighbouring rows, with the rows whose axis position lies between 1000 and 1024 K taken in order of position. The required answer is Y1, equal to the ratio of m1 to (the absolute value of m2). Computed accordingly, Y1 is 2.6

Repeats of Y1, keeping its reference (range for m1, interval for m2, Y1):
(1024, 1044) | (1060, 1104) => 1.4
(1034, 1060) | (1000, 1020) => 1.2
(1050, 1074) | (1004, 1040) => 0.3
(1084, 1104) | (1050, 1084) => 2.6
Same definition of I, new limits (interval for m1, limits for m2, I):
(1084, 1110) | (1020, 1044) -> 2.92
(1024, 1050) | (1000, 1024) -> 3.08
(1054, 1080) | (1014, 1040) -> 2.90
